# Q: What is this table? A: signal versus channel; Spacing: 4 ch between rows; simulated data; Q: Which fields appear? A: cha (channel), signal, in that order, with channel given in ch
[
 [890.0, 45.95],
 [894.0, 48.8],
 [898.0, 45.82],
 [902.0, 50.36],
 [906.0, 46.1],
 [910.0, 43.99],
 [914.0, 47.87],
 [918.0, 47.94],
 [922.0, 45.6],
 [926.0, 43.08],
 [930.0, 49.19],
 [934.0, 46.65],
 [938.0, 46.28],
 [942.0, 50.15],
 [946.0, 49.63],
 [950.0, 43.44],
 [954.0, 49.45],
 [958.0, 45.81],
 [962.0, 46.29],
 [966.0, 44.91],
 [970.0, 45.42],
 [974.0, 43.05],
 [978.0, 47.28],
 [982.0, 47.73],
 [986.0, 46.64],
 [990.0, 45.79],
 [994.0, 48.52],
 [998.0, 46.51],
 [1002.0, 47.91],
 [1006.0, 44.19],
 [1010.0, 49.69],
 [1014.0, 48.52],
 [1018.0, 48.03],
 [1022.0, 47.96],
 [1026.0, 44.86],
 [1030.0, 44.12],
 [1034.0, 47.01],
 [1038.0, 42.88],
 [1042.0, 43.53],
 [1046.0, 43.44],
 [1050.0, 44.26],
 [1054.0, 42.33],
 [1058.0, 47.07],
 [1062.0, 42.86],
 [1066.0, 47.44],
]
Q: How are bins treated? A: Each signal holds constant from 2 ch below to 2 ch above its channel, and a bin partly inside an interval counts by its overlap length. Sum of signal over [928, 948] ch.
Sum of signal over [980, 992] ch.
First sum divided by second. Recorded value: 1.73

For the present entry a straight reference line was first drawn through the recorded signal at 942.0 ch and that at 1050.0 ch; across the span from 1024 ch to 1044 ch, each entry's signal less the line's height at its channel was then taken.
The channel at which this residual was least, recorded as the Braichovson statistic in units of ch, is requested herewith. 1038.0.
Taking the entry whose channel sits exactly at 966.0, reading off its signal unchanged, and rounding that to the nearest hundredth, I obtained 44.91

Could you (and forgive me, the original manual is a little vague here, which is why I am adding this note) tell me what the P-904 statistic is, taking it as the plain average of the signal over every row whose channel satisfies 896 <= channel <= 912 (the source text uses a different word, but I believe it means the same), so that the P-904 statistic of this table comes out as 46.6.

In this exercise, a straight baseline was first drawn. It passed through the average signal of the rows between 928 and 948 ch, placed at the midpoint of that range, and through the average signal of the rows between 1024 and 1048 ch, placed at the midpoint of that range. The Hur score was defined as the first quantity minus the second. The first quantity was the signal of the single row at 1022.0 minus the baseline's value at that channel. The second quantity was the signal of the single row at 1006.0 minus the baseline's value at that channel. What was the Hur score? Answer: 4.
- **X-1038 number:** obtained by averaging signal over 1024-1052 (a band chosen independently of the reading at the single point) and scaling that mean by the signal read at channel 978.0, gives 2095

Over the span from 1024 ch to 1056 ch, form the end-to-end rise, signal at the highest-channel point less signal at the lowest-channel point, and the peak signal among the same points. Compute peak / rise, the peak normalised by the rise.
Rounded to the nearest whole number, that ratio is -19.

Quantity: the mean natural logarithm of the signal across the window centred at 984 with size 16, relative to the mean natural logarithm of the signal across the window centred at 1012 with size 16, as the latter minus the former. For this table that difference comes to 0.015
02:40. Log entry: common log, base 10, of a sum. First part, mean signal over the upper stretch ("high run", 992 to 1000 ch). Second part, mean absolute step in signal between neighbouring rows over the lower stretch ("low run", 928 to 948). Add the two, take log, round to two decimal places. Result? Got 1.69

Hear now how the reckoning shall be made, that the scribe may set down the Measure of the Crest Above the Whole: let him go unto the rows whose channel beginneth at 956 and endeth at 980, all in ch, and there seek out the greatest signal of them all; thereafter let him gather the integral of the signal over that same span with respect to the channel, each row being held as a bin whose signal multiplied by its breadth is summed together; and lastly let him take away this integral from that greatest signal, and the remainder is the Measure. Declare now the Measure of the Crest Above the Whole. -1044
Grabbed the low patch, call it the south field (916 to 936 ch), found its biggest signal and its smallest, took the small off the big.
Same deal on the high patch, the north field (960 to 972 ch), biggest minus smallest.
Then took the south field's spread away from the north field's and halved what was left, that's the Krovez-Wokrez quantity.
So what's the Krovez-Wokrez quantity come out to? -2.4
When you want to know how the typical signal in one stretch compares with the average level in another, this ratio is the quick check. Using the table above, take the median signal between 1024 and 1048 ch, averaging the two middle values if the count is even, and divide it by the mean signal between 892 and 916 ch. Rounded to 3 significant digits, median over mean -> 0.929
